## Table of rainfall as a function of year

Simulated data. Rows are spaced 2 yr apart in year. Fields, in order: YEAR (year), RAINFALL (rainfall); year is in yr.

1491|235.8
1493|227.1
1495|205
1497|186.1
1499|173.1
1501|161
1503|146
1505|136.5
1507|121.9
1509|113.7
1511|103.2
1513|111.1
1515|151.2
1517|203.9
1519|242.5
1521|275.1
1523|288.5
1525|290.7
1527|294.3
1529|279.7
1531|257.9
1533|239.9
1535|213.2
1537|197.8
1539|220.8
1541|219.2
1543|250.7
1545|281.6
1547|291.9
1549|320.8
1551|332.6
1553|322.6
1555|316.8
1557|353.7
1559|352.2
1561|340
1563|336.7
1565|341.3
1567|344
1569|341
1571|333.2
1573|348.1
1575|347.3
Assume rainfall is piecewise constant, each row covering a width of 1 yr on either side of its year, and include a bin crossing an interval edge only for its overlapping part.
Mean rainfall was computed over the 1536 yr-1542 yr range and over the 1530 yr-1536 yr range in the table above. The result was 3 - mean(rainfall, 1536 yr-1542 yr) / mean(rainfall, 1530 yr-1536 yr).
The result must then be 2.10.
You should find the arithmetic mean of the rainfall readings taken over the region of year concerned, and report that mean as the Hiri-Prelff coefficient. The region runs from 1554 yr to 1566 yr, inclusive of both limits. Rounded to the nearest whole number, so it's 340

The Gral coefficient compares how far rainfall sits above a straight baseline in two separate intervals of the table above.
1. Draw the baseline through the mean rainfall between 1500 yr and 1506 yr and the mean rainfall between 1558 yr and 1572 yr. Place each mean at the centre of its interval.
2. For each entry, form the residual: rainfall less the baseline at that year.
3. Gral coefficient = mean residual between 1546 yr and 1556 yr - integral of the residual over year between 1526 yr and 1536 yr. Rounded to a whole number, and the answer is -199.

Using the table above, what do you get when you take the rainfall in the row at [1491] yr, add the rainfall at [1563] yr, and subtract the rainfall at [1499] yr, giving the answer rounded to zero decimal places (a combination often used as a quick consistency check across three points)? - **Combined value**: 399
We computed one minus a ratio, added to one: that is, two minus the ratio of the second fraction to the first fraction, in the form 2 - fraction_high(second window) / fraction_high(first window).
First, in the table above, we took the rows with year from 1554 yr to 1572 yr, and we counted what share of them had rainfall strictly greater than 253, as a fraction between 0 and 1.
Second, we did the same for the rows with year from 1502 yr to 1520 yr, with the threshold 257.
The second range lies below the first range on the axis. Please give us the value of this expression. 2.0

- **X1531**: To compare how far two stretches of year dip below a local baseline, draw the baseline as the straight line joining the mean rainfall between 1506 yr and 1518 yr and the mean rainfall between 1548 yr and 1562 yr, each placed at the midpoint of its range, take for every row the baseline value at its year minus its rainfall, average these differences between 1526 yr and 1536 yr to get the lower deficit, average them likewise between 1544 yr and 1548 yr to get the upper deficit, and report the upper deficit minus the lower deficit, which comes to 40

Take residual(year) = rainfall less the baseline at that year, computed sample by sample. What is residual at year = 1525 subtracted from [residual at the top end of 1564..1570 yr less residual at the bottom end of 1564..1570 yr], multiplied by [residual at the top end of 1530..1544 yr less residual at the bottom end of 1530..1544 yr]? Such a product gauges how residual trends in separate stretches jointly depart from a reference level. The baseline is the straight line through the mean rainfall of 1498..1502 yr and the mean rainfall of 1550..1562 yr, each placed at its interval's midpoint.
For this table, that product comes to 2629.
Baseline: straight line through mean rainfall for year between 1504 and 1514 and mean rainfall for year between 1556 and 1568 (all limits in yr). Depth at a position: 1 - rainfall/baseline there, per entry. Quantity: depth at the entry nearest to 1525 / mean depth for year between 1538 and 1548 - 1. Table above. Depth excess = -14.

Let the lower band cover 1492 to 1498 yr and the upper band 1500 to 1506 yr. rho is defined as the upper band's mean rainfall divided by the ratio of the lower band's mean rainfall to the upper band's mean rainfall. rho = 106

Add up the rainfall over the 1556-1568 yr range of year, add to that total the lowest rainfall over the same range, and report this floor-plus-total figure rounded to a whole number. 2405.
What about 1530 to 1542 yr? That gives 1547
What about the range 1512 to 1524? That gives 1383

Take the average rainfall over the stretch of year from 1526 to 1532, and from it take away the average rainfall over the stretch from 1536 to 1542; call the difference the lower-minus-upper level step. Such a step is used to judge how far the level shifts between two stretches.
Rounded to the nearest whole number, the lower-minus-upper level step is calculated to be 65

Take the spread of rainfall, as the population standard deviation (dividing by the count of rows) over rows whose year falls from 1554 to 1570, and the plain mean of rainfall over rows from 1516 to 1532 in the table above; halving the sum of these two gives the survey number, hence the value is 139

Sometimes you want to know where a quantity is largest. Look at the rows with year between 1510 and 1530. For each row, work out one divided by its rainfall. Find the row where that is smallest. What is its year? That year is 1527 yr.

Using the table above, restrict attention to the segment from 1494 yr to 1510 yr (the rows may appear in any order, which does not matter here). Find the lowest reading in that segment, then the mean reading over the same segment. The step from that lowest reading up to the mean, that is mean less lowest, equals 41.7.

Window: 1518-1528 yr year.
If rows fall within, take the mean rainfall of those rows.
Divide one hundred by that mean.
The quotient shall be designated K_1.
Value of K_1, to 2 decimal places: 0.36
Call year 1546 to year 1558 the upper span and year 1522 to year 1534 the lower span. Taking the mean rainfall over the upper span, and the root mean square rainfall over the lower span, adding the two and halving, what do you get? 299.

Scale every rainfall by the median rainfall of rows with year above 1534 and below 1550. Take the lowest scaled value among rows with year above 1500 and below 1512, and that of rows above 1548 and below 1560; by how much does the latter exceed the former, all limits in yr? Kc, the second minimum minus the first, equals 0.91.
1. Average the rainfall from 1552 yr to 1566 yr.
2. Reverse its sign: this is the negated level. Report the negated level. -338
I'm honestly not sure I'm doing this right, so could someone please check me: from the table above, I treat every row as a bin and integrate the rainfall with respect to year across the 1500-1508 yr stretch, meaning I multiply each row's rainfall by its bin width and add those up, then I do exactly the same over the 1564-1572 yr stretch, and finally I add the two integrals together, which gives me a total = 3850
